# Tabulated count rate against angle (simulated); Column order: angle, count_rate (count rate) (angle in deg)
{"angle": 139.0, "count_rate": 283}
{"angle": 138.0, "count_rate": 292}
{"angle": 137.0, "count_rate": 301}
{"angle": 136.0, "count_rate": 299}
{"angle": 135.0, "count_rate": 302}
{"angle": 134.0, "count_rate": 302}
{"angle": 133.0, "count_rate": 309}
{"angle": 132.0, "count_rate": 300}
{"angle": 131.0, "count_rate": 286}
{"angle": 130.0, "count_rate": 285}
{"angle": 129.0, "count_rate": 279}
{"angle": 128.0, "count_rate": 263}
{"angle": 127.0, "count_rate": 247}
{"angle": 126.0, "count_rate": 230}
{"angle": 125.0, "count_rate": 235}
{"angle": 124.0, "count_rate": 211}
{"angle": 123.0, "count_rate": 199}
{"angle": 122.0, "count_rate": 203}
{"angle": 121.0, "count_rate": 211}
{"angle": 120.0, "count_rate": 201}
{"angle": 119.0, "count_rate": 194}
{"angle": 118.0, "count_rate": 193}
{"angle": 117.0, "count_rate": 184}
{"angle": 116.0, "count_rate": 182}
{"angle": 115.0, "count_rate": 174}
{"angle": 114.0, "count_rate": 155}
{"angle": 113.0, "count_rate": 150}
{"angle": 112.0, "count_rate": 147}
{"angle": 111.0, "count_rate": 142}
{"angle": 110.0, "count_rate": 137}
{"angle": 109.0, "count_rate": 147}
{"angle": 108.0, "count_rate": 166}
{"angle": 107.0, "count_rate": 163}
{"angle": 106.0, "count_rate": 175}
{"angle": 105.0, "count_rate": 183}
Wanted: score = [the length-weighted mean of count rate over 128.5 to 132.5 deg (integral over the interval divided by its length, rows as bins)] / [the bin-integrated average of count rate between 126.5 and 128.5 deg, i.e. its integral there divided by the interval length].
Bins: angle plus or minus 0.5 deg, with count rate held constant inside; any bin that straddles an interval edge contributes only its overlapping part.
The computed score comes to 1.13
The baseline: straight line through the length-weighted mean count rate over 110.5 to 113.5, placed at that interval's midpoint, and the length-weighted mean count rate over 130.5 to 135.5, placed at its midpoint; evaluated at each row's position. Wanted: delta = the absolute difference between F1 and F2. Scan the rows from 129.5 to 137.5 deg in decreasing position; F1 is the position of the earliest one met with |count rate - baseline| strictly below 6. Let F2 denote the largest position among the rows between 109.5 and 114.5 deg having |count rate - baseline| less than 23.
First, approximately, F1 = 134.0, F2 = 114.0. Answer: 20 deg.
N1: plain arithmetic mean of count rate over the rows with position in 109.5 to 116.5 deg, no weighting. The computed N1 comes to 155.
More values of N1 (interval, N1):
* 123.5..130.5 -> 250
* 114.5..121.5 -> 191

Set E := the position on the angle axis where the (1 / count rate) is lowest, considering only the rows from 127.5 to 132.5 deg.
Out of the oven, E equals 132.0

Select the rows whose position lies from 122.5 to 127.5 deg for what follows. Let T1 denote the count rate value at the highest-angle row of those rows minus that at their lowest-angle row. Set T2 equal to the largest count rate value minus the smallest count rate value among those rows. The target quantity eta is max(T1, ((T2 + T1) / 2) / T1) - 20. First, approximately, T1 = 48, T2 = 48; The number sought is 28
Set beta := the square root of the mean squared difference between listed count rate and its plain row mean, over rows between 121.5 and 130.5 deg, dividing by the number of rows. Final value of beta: 30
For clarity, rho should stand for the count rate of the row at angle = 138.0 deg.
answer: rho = 292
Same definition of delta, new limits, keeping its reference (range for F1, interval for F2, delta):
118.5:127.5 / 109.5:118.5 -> 3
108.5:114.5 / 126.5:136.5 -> 22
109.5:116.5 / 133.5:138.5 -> 21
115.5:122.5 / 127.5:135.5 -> 14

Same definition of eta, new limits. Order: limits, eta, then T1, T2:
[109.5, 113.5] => -7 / 13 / 13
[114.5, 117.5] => -10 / 10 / 10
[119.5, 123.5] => -22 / -2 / 12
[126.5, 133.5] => 42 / 62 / 62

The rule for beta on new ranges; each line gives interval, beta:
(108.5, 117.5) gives 17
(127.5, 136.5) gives 14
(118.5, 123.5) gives 6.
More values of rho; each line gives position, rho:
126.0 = 230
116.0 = 182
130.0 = 285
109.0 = 147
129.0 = 279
